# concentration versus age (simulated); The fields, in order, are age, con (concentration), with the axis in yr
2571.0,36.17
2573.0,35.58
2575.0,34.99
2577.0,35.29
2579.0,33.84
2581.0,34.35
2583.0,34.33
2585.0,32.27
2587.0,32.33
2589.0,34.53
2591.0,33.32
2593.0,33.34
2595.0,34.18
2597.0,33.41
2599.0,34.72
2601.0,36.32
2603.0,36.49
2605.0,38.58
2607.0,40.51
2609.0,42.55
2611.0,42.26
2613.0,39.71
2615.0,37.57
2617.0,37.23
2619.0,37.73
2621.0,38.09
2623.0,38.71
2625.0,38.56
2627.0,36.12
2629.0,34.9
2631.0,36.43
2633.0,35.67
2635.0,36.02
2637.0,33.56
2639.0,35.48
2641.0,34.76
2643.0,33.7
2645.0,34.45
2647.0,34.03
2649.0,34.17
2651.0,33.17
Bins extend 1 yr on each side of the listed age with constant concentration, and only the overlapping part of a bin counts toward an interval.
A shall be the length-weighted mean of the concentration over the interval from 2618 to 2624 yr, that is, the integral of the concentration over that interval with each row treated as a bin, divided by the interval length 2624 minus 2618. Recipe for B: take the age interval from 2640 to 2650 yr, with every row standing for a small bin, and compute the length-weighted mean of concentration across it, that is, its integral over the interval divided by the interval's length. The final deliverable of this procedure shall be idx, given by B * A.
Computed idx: 1306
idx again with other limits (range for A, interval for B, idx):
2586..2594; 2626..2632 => 1196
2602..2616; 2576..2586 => 1349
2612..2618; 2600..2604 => 1390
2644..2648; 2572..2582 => 1192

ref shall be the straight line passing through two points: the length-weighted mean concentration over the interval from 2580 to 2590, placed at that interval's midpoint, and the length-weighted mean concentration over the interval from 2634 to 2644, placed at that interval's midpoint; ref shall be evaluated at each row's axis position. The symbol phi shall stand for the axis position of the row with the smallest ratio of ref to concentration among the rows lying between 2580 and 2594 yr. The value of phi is 2589.0 yr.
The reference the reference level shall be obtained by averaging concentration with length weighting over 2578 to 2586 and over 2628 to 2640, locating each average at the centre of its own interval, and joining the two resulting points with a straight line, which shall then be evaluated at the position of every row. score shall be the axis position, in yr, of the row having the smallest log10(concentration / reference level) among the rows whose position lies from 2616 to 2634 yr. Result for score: 2629.0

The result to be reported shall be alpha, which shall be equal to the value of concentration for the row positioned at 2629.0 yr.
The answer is 34.9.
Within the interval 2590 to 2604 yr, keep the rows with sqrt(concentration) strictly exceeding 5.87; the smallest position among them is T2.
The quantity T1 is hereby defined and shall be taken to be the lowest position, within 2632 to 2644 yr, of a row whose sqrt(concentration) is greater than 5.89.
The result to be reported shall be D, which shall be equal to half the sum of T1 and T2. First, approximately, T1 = 2633.0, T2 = 2599.0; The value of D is 2616 yr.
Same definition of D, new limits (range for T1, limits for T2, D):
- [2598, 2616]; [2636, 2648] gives 2619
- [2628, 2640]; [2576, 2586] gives 2603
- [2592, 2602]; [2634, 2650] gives 2617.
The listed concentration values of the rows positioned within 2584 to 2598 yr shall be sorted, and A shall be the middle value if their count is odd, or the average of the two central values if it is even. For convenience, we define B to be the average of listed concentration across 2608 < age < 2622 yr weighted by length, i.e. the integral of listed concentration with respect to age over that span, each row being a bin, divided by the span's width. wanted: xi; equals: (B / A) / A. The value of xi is 0.0354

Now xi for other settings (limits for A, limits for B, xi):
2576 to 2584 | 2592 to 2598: 0.0285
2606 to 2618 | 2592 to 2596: 0.0210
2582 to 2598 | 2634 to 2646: 0.0311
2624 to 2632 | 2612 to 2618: 0.0290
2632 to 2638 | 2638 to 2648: 0.0271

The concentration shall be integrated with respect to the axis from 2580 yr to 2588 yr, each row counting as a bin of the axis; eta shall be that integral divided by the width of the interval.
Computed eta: 33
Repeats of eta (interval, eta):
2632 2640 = 35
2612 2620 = 38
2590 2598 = 34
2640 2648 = 34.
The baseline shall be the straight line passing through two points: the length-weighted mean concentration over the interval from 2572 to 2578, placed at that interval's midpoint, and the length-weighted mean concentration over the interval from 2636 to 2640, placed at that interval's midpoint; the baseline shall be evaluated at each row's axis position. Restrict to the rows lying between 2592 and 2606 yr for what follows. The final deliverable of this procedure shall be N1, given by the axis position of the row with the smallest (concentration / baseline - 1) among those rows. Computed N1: 2593.0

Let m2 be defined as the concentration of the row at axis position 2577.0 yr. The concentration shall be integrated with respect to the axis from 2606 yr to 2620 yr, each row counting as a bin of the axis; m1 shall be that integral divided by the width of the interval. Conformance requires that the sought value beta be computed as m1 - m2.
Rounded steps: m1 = 39.7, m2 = 35.29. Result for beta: 4.4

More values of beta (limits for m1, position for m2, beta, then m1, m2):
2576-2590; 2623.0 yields -4.9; 33.8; 38.71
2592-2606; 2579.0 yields 1.5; 35.3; 33.84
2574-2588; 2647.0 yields -0.1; 33.9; 34.03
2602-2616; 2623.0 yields 1.0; 39.7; 38.71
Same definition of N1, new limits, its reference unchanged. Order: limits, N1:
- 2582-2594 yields 2585.0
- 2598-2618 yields 2599.0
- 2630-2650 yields 2637.0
